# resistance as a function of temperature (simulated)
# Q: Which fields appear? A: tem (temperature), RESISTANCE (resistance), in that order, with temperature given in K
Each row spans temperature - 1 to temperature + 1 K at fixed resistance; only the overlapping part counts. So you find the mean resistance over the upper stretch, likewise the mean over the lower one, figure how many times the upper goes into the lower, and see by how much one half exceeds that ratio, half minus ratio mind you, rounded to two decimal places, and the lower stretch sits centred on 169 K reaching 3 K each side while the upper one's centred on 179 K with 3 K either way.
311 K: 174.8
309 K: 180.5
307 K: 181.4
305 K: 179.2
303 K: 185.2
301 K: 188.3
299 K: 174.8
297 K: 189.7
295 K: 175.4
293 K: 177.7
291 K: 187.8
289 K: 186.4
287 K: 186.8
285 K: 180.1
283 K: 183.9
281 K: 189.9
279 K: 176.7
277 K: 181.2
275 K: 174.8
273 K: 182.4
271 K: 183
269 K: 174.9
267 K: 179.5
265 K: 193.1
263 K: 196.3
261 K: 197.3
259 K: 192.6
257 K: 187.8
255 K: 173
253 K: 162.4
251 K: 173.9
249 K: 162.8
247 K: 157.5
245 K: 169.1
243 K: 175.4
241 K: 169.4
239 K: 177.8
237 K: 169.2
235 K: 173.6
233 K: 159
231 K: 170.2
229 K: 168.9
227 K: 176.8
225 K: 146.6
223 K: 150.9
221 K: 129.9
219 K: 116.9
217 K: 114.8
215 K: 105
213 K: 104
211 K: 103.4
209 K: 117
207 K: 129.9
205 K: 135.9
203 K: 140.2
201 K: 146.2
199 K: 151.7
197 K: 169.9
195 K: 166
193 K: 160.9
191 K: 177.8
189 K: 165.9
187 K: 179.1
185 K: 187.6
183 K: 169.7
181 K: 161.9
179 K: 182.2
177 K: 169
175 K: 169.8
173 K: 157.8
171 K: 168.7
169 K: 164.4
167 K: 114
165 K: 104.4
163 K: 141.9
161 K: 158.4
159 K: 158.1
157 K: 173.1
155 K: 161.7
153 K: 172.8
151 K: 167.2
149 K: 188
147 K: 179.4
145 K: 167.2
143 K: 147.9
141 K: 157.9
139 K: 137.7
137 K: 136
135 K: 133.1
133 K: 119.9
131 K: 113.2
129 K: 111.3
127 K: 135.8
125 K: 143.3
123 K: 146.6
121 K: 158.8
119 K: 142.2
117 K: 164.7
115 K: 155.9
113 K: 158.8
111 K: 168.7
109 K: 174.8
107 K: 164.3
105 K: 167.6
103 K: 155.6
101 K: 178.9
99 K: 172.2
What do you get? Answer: -0.37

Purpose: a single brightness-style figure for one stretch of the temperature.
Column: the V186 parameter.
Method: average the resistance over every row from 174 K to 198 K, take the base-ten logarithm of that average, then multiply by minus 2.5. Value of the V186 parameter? -5.59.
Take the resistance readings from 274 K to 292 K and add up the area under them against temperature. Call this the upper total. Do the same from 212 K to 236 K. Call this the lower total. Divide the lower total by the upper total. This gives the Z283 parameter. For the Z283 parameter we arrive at 1.0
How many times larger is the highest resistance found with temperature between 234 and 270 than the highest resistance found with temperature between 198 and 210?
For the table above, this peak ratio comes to 1.30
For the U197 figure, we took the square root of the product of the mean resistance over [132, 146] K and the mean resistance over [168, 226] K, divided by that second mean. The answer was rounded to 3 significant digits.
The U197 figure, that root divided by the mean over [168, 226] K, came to 0.977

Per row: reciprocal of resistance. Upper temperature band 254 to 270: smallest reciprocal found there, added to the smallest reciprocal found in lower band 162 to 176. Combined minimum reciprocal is 0.0110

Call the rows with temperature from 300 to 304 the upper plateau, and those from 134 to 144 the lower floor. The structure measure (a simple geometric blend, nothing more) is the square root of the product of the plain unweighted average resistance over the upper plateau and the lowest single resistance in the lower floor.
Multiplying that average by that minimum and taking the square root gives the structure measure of 158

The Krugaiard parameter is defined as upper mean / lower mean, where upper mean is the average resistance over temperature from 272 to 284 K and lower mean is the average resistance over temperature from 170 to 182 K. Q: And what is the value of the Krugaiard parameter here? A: 1.08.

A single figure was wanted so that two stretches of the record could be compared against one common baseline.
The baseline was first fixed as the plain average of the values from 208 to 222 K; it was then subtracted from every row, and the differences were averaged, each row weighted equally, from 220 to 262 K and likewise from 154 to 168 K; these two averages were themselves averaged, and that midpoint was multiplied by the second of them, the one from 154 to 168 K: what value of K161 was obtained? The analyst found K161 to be 1375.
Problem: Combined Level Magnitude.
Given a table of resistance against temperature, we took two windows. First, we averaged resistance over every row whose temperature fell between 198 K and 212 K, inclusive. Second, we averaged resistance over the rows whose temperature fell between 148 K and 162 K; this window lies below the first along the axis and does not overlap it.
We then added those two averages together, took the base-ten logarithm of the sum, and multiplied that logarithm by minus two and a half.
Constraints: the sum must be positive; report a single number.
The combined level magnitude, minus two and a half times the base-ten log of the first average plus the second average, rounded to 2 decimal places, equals -6.19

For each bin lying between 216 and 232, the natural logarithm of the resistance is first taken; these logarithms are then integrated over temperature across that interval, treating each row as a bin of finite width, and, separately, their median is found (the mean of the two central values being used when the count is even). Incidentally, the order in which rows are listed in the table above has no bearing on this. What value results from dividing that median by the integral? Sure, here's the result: 0.06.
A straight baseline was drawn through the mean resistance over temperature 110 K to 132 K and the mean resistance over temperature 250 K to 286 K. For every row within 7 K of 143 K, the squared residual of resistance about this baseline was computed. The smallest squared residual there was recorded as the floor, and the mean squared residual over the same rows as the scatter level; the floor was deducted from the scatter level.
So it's 371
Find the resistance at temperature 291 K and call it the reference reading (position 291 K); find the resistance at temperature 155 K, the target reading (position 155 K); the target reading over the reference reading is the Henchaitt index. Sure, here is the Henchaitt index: 0.86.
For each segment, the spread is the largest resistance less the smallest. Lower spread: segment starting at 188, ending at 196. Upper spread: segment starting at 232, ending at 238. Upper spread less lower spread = -2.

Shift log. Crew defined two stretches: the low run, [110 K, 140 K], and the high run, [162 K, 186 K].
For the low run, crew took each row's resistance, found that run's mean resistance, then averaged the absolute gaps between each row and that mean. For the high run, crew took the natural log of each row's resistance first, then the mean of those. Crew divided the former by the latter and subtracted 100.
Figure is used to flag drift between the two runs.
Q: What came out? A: -97.2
